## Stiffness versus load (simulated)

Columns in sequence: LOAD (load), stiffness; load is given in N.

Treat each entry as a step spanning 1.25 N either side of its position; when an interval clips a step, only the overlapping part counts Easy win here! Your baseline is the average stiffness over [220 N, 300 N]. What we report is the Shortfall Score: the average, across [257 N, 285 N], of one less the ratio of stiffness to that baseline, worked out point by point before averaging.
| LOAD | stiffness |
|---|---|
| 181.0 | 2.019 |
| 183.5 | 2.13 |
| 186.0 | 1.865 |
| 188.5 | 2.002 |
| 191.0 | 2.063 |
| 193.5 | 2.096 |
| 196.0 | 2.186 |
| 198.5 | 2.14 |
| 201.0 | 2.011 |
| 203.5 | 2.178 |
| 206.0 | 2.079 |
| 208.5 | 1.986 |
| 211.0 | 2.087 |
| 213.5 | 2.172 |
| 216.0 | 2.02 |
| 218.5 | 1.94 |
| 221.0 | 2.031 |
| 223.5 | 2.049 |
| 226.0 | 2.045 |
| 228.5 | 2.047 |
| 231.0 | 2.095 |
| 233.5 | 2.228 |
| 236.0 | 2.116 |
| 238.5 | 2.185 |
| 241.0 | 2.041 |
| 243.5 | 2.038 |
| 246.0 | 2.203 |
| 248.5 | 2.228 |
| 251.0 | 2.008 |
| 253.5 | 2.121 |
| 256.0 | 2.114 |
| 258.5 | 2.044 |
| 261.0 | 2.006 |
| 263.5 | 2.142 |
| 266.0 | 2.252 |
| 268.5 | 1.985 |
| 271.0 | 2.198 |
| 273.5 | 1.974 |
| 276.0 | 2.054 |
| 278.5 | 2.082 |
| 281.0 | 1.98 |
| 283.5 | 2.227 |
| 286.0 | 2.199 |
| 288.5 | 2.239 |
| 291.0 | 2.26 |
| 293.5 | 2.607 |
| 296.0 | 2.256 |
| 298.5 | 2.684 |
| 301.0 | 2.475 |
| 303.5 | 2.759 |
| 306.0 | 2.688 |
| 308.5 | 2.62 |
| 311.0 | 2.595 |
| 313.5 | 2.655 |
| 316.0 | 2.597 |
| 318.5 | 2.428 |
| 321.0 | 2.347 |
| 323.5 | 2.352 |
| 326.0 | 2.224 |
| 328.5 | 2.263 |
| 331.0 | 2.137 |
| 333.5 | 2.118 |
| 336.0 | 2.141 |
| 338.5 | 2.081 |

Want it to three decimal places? 0.029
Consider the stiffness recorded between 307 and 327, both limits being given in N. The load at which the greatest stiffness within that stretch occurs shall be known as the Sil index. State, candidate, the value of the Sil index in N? 313.5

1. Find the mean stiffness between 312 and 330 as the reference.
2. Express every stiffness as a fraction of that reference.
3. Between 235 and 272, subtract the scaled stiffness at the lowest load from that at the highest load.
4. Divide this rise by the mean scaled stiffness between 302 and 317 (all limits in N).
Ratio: 0.03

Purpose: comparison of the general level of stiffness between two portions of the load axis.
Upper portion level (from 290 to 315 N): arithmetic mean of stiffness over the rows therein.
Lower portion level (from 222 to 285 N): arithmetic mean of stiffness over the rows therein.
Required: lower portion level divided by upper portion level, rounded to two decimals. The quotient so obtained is 0.82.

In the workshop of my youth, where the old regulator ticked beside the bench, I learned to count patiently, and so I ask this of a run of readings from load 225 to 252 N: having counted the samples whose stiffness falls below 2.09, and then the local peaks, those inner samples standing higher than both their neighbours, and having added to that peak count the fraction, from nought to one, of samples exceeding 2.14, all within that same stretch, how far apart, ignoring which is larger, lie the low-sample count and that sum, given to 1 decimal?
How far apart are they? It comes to 1.6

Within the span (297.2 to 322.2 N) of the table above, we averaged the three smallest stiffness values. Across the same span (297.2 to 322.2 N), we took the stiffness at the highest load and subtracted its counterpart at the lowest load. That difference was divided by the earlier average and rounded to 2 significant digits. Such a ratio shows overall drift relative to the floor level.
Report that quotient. -0.14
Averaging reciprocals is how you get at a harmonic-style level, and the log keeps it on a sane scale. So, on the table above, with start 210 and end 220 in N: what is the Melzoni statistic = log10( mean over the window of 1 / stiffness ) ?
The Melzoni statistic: -0.312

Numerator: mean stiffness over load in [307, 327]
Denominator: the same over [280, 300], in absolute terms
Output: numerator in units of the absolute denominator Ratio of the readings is 1.07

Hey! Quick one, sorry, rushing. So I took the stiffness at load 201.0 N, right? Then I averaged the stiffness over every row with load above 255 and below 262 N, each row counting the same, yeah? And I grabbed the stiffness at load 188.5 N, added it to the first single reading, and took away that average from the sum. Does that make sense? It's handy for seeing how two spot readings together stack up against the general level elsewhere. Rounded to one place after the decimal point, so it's 2.0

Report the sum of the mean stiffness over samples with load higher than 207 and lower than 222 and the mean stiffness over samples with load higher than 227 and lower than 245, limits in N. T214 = 4.15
